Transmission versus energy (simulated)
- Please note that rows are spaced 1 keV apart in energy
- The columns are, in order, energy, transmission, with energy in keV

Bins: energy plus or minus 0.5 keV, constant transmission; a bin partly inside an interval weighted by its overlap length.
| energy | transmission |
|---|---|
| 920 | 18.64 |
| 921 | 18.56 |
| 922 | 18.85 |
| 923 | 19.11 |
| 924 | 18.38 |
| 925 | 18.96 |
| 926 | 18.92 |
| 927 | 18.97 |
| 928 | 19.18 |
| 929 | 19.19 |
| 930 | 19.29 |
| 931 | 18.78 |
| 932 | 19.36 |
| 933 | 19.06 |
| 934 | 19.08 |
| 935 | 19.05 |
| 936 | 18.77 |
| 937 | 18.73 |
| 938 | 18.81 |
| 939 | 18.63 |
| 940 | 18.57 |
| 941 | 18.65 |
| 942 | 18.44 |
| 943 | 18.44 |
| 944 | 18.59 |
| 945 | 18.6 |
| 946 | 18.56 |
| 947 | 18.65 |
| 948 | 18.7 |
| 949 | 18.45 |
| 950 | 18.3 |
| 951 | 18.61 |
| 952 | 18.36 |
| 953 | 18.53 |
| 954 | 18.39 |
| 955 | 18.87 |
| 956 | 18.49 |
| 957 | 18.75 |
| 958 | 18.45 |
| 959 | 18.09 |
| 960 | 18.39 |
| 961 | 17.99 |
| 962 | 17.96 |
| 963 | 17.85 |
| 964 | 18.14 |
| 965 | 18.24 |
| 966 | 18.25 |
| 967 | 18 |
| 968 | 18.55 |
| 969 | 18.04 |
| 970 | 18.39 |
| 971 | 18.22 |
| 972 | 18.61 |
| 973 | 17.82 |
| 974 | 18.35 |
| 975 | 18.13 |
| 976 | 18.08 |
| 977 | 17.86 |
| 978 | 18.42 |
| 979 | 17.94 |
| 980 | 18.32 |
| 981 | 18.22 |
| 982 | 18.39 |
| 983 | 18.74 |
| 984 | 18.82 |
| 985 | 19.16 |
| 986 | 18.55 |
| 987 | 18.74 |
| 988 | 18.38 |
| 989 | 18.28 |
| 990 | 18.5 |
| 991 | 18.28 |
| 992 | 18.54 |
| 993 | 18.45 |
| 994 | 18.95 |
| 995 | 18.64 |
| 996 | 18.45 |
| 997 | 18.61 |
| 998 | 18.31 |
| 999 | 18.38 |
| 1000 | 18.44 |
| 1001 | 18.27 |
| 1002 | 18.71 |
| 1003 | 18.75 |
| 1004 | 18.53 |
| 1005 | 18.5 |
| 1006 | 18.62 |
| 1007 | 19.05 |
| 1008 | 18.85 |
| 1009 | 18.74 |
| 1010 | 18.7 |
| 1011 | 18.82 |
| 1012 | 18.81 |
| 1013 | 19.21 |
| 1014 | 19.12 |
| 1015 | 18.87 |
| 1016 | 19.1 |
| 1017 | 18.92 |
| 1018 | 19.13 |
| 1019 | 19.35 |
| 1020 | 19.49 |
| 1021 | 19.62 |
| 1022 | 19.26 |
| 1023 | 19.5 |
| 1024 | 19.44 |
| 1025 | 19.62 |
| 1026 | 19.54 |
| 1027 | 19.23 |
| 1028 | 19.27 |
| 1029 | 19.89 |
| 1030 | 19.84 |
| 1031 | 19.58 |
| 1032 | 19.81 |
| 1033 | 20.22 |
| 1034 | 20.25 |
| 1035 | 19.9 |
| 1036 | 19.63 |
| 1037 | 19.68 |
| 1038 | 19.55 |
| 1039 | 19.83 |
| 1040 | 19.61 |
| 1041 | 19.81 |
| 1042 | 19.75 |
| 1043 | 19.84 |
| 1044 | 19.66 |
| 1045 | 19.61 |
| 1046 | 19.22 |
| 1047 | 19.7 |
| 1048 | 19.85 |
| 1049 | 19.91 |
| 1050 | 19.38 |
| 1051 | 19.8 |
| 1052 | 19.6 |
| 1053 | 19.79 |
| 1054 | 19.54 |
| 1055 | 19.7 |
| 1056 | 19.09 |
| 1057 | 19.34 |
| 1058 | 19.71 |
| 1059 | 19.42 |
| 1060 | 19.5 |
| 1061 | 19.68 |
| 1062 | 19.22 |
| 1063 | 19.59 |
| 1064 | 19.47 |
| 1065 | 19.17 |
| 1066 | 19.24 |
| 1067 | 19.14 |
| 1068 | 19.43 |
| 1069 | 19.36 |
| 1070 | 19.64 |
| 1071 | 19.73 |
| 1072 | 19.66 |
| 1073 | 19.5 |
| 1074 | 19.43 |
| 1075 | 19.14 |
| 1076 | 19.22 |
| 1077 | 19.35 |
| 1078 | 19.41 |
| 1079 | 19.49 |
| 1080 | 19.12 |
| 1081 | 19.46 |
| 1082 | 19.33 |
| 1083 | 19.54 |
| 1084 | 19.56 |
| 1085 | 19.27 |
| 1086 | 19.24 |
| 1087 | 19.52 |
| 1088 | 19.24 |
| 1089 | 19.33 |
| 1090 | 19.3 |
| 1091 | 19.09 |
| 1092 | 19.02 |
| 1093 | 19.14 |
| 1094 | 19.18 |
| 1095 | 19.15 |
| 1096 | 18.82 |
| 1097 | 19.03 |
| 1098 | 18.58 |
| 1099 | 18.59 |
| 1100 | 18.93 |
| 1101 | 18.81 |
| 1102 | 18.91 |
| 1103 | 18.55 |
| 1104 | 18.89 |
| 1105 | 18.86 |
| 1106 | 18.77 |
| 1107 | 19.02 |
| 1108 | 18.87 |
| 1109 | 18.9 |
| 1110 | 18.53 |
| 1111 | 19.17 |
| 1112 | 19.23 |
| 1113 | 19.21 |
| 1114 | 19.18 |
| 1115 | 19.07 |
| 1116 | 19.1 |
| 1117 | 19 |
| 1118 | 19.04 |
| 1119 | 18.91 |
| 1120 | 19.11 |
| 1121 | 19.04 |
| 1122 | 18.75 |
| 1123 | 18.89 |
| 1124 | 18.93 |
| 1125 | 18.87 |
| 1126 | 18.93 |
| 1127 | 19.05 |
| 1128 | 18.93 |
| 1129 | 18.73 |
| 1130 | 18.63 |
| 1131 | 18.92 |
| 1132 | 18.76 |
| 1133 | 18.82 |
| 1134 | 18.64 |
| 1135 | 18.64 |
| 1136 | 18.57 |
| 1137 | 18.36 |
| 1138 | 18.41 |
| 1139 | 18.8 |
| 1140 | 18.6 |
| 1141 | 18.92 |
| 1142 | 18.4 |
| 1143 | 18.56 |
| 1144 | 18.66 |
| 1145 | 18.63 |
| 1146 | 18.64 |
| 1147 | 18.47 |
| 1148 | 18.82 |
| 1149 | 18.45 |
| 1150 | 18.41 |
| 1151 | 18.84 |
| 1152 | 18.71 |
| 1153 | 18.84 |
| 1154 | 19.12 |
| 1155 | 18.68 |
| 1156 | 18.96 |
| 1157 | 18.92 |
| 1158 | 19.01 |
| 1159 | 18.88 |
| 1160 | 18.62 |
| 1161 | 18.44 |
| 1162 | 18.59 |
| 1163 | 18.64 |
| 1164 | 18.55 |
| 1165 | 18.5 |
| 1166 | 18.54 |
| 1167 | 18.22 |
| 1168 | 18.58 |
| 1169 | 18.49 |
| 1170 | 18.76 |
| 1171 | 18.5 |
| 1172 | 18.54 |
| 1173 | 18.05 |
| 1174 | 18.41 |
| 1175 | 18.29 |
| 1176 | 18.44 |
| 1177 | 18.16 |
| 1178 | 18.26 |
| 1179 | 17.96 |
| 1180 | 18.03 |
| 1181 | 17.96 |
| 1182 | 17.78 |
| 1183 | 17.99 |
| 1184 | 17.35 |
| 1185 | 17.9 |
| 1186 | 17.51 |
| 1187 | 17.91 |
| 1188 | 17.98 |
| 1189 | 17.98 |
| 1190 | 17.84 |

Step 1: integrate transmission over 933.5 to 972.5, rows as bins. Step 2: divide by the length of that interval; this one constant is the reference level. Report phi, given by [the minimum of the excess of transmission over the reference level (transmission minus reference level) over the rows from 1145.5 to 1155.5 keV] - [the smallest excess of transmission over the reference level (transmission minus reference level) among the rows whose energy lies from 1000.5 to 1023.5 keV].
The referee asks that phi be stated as 0.1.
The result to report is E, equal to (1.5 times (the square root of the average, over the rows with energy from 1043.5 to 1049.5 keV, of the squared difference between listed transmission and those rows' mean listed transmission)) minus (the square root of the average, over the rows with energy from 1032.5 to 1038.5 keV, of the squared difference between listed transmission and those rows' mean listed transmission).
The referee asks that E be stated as 0.1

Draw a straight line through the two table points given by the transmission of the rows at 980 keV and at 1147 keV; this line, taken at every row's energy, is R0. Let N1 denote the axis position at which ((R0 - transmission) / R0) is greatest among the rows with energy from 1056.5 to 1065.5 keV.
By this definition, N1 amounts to 1065 keV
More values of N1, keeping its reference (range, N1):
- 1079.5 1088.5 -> 1080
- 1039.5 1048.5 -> 1046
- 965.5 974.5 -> 973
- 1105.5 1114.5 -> 1110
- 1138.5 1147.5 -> 1142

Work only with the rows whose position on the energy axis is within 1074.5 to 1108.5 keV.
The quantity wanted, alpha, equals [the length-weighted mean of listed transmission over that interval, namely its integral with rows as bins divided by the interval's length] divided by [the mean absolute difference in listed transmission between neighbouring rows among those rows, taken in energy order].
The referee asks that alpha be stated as 111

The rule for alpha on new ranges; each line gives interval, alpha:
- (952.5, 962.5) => 62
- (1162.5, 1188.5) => 77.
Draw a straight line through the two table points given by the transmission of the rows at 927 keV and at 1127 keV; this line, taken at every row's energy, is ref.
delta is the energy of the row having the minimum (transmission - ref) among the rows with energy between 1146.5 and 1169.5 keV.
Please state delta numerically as 1167 keV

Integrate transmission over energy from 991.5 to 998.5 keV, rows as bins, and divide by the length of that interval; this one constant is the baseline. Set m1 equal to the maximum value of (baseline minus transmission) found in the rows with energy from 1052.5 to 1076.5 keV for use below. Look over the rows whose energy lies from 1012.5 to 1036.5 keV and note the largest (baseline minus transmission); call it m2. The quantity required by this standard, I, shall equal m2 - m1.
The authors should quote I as 0.2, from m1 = -0.5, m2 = -0.31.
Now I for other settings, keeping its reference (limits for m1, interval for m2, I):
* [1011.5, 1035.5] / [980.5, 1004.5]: 0.6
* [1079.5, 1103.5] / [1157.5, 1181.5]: 0.6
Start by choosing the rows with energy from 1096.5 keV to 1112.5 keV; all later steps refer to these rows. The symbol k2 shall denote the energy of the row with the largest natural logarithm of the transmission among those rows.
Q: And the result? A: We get 1112 keV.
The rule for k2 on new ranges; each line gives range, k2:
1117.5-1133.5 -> 1120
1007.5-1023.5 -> 1021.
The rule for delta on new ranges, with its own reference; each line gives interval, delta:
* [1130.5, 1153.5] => 1137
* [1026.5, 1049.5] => 1046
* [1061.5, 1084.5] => 1080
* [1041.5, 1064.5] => 1056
